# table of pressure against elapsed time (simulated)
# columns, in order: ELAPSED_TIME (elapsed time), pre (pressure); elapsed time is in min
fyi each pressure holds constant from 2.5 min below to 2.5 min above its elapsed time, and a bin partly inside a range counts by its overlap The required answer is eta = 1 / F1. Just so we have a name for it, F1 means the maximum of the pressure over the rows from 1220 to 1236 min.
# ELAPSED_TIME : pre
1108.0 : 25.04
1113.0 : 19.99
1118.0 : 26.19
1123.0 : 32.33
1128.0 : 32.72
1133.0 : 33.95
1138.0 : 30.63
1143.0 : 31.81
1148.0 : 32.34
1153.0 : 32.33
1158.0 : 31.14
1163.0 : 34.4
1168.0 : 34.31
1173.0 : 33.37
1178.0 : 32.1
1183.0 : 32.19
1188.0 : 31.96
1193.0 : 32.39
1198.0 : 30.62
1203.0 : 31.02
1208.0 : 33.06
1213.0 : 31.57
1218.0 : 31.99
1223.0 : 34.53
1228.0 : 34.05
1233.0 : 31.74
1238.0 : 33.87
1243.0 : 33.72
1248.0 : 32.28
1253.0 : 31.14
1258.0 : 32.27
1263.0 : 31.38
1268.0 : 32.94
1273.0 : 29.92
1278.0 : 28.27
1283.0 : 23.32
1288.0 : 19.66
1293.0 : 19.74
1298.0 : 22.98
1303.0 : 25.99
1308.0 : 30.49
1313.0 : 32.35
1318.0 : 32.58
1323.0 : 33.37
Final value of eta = 0.0290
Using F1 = 34.53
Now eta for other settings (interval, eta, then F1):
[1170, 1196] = 0.0300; 33.37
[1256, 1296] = 0.0304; 32.94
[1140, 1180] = 0.0291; 34.4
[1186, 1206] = 0.0309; 32.39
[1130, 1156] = 0.0295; 33.95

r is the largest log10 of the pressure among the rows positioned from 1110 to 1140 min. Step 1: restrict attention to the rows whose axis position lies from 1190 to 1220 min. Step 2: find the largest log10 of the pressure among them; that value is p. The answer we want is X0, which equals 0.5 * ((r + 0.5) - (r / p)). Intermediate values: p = 1.519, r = 1.531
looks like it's 0.512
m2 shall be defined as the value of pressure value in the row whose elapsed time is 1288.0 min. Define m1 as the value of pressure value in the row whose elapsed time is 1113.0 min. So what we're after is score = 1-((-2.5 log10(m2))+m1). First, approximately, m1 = 19.99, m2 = 19.66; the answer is -15.8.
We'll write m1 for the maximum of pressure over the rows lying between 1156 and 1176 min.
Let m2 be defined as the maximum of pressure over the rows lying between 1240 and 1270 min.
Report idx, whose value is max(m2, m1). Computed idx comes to 34.4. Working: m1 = 34.4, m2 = 33.72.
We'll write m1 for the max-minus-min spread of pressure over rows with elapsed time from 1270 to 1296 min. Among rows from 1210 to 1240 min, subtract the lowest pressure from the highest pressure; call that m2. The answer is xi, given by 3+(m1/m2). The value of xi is 6.5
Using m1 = 10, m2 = 3.0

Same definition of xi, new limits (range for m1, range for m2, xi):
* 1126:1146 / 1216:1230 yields 4.3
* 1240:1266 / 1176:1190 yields 14.2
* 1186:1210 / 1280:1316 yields 3.2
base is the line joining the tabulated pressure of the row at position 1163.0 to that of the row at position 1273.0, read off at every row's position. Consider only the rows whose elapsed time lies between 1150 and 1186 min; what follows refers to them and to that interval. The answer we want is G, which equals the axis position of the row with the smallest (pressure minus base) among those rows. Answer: 1158.0 min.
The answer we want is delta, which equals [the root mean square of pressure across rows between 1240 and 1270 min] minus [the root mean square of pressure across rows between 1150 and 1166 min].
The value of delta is -0.4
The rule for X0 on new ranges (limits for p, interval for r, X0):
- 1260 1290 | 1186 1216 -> 0.509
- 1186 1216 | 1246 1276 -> 0.509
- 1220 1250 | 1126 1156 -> 0.518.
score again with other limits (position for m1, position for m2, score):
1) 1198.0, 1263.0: -25.9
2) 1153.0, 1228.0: -27.5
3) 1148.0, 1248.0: -27.6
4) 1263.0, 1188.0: -26.6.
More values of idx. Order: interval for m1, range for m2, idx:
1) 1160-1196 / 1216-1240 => 34.5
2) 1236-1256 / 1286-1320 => 33.9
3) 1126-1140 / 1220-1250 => 34.5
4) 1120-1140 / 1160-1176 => 34.4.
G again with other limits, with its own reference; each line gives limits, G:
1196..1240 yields 1198.0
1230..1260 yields 1233.0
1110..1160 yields 1113.0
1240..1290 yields 1288.0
